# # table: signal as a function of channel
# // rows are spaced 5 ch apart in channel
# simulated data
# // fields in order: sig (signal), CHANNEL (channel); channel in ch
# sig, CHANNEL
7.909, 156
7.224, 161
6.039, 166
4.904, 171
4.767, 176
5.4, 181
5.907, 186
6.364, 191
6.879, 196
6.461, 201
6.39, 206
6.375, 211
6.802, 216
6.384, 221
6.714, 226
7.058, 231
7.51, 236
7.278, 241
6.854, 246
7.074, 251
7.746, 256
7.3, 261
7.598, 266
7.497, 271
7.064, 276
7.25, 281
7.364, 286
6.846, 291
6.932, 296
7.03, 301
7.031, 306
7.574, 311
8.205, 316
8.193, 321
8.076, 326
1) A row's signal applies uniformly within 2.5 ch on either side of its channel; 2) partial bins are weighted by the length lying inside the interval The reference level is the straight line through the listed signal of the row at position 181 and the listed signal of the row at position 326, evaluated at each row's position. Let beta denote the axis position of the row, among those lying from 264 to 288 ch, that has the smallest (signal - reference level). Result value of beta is 276 ch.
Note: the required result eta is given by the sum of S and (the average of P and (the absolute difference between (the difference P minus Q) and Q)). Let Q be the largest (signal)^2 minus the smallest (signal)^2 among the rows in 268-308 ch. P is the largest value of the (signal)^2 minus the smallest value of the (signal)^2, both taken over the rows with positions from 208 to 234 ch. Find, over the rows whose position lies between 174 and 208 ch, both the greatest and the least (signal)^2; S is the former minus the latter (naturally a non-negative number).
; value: 33.9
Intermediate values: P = 9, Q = 9.3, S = 25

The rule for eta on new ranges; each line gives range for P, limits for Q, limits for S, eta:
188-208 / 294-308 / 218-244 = 21.1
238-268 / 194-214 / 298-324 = 24.6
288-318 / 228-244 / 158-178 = 43.3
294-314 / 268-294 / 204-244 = 25.1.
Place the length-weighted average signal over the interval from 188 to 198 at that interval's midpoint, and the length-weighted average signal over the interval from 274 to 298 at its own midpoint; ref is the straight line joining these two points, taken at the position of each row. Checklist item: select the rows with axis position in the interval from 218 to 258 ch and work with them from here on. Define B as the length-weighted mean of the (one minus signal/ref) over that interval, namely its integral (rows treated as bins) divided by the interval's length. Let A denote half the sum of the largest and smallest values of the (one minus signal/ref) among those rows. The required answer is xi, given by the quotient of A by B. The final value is 0.96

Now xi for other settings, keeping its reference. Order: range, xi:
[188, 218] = 0.03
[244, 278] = 1.12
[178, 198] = 0.89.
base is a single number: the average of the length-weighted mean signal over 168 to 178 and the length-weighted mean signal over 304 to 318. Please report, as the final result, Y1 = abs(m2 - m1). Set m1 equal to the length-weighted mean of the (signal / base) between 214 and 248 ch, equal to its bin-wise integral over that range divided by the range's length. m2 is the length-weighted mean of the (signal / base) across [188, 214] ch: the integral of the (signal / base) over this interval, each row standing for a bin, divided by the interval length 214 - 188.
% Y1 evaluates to 0.1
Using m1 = 1.11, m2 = 1.04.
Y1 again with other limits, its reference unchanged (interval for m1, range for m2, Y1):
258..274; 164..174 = 0.3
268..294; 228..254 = 0.0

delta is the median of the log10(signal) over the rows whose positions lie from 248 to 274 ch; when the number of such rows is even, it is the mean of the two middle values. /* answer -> 0.87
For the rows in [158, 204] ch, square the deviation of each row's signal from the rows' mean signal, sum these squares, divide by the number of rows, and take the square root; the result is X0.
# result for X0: 0.80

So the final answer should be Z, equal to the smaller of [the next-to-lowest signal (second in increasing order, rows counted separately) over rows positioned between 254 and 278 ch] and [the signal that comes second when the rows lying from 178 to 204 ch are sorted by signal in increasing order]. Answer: 5.91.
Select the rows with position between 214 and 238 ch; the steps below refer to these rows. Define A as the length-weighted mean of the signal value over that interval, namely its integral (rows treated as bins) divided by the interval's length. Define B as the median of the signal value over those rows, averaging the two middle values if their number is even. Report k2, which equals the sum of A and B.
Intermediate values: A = 6.9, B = 6.8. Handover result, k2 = 13.7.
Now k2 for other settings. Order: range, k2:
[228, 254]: 14.2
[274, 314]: 14.2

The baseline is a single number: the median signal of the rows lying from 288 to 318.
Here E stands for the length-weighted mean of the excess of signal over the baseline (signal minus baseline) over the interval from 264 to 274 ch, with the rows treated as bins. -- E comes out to 0.5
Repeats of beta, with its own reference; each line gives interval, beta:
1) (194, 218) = 211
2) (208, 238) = 221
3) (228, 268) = 246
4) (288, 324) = 306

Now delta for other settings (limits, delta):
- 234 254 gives 0.86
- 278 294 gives 0.86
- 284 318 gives 0.85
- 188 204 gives 0.81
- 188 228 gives 0.81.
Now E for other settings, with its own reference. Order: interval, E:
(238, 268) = 0.3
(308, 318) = 0.8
